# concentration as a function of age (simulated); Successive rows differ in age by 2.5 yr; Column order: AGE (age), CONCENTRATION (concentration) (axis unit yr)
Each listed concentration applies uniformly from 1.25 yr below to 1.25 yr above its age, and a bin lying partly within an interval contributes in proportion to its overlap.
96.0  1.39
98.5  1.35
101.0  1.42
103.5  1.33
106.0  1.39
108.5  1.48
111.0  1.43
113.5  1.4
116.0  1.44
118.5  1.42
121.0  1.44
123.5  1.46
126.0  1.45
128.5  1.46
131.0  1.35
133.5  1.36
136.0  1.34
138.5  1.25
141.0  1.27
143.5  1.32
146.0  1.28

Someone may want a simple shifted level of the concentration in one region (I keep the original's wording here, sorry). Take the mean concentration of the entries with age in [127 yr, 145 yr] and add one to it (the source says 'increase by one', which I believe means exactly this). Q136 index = 2.34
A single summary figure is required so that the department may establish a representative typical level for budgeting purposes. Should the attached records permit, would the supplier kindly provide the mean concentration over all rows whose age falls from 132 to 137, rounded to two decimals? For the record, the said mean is 1.35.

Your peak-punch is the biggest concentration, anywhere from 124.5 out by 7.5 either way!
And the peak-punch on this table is 1.46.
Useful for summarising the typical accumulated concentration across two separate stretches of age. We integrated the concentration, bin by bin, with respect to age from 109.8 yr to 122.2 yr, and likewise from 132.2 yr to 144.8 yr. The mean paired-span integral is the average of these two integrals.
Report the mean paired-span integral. 17.1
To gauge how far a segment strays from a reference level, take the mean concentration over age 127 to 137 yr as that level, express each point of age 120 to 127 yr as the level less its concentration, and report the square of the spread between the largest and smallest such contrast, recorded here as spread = 0.0004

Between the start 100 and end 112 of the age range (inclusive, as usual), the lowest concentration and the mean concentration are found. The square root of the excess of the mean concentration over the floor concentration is 0.28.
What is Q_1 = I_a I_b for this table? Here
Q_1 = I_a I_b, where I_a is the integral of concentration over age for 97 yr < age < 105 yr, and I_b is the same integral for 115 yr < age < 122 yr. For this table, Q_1 110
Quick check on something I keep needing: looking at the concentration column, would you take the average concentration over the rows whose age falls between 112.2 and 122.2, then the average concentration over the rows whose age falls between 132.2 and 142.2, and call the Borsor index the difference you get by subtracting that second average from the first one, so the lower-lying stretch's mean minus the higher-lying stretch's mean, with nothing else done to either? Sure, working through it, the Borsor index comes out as 0.120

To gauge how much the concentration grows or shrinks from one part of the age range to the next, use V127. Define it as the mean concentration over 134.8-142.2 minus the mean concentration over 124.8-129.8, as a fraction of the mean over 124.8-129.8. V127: -0.12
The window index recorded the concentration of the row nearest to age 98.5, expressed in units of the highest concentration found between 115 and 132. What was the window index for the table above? 0.92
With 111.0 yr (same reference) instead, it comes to 0.98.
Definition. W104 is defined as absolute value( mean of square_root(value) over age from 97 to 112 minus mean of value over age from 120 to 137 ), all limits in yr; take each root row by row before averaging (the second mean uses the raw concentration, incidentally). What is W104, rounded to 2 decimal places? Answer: 0.23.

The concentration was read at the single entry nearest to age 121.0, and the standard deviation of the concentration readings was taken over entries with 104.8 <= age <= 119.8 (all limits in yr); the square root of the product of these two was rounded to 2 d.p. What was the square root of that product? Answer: 0.21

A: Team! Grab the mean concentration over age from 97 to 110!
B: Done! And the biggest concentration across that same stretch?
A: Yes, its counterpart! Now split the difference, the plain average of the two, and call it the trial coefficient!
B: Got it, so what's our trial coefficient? 1.44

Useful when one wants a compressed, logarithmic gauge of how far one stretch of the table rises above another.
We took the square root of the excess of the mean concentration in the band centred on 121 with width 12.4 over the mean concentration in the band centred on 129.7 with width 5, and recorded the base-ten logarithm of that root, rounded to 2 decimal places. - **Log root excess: -0.72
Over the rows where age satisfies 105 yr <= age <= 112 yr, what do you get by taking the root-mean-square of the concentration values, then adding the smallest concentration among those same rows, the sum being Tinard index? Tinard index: 2.82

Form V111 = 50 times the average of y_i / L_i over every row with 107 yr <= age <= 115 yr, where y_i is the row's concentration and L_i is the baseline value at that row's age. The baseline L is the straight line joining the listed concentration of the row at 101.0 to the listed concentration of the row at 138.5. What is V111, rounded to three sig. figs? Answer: 52.2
